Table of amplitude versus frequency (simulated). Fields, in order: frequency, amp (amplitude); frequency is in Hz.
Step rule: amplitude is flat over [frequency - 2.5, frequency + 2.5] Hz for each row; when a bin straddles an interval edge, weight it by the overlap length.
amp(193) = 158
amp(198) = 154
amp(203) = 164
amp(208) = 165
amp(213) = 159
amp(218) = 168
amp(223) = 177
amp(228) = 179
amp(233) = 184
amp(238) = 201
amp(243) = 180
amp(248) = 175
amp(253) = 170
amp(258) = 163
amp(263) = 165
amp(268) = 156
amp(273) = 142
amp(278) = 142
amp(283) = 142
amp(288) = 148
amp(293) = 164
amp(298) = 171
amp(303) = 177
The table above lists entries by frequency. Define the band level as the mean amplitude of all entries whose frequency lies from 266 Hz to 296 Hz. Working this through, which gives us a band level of 149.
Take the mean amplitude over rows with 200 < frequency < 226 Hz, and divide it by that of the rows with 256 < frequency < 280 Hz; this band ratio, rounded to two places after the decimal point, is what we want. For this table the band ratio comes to 1.08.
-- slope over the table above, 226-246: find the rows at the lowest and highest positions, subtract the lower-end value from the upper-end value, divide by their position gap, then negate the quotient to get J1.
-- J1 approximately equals -0.1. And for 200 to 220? -0.3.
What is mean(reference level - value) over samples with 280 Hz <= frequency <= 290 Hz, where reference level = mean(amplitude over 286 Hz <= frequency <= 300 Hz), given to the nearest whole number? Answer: 16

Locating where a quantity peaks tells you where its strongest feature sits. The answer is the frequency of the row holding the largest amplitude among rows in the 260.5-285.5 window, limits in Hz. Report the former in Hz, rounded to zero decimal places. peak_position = 263 Hz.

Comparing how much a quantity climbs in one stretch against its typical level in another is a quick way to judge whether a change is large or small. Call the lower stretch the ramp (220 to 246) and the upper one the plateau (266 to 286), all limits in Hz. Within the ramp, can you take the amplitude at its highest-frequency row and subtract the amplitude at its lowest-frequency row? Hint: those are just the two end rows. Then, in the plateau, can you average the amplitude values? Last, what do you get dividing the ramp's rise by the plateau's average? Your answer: 0.02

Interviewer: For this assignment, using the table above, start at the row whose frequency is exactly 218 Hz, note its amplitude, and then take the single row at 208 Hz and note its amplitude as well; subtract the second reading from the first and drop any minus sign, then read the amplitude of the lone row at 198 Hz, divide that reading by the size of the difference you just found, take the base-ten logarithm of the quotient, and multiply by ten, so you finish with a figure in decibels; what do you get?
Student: 17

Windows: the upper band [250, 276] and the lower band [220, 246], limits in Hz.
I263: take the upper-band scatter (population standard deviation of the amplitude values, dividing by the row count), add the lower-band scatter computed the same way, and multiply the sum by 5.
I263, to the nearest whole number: 92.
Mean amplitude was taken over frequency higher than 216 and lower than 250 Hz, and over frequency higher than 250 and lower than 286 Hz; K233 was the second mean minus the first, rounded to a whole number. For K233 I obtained -26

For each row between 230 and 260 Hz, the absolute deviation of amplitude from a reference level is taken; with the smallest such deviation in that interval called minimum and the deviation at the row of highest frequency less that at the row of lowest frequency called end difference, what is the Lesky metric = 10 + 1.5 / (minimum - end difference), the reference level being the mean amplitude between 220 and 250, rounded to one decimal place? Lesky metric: 9.9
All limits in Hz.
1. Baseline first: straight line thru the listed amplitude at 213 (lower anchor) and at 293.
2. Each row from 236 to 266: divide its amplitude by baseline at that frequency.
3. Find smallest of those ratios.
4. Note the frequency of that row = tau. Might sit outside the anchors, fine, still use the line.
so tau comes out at 258 Hz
